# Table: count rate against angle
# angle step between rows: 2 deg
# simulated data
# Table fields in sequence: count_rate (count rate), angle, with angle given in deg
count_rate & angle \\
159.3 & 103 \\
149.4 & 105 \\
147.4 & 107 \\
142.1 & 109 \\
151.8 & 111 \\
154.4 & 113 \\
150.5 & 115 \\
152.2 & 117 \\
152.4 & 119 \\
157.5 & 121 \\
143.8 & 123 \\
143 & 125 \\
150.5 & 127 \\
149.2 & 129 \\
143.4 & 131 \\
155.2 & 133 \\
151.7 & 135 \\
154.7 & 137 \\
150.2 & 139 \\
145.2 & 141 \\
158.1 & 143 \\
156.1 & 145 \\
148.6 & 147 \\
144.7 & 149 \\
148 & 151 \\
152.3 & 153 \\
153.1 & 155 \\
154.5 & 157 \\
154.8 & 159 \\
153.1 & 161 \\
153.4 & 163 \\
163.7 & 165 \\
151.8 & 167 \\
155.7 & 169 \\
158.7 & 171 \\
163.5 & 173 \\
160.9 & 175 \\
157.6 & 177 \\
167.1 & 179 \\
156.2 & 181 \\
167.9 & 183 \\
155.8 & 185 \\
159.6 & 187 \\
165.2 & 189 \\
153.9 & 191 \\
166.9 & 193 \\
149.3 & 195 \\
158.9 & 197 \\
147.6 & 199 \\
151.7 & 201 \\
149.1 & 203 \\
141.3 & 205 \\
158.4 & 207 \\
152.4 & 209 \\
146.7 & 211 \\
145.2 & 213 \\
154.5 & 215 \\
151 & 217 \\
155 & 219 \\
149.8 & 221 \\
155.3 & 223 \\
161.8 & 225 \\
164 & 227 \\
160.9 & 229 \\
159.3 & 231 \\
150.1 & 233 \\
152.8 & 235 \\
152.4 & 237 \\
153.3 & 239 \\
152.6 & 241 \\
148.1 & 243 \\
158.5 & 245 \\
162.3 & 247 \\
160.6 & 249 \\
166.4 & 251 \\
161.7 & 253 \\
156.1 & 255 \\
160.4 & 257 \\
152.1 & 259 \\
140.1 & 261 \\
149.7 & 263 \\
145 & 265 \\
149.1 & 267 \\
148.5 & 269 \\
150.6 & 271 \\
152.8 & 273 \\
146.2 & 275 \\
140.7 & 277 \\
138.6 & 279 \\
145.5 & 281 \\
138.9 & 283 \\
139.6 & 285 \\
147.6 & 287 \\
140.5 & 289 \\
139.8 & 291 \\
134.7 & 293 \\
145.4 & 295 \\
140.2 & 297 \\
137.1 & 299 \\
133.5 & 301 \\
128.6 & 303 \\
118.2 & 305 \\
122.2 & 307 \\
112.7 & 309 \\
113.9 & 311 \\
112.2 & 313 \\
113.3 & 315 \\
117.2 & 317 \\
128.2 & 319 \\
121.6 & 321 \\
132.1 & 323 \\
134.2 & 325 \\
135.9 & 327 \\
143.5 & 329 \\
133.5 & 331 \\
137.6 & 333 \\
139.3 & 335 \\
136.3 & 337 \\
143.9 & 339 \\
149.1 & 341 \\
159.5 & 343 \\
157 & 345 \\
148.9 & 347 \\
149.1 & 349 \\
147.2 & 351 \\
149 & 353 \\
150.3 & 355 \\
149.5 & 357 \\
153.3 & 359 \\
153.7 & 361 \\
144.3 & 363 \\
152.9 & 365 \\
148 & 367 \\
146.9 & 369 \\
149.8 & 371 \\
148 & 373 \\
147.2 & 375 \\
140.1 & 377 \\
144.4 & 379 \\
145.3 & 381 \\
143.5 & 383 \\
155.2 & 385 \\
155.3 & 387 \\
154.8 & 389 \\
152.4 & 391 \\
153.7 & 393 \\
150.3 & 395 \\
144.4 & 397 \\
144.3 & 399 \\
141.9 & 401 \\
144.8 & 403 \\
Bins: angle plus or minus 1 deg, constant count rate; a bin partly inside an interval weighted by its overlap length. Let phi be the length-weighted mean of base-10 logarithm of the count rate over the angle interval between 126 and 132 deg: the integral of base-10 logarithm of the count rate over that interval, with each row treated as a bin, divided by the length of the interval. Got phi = 2.17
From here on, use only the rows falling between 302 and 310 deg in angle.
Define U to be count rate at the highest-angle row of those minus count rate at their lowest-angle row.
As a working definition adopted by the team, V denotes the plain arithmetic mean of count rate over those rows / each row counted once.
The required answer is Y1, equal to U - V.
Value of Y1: -136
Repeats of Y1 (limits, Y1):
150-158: -145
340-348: -154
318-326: -123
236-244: -156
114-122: -146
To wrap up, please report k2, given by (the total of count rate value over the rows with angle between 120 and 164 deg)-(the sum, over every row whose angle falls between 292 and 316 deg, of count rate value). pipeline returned 1809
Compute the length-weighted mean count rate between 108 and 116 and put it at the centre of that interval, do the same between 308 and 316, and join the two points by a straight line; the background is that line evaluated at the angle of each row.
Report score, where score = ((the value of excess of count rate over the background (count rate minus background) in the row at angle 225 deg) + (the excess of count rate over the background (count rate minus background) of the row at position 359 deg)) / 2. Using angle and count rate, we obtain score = 41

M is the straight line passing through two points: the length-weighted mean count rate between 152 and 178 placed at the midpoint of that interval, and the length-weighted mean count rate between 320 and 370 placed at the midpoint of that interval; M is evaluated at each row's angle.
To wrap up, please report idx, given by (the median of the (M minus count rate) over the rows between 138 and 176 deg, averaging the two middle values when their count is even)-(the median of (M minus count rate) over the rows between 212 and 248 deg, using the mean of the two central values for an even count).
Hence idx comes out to 5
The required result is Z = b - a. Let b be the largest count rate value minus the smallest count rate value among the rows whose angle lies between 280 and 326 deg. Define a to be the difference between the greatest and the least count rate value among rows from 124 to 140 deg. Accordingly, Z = 23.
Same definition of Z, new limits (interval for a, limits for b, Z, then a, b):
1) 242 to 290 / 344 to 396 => -11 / 28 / 17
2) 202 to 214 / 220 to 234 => -3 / 17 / 14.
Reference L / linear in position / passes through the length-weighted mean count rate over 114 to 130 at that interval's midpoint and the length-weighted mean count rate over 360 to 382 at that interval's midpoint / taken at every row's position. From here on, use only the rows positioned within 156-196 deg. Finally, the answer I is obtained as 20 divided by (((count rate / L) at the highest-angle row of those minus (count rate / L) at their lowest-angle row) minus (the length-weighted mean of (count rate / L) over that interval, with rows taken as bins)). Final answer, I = -18.3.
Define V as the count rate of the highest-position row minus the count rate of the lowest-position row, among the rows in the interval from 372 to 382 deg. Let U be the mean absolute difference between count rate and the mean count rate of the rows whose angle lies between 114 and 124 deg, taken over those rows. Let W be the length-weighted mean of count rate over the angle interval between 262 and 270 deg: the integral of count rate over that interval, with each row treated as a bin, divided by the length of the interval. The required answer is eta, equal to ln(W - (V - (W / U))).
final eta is 5.28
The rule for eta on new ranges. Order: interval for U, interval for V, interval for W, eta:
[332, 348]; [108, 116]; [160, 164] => 5.11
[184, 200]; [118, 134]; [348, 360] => 5.16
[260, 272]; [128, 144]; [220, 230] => 5.30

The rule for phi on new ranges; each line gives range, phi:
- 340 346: 2.19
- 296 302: 2.14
